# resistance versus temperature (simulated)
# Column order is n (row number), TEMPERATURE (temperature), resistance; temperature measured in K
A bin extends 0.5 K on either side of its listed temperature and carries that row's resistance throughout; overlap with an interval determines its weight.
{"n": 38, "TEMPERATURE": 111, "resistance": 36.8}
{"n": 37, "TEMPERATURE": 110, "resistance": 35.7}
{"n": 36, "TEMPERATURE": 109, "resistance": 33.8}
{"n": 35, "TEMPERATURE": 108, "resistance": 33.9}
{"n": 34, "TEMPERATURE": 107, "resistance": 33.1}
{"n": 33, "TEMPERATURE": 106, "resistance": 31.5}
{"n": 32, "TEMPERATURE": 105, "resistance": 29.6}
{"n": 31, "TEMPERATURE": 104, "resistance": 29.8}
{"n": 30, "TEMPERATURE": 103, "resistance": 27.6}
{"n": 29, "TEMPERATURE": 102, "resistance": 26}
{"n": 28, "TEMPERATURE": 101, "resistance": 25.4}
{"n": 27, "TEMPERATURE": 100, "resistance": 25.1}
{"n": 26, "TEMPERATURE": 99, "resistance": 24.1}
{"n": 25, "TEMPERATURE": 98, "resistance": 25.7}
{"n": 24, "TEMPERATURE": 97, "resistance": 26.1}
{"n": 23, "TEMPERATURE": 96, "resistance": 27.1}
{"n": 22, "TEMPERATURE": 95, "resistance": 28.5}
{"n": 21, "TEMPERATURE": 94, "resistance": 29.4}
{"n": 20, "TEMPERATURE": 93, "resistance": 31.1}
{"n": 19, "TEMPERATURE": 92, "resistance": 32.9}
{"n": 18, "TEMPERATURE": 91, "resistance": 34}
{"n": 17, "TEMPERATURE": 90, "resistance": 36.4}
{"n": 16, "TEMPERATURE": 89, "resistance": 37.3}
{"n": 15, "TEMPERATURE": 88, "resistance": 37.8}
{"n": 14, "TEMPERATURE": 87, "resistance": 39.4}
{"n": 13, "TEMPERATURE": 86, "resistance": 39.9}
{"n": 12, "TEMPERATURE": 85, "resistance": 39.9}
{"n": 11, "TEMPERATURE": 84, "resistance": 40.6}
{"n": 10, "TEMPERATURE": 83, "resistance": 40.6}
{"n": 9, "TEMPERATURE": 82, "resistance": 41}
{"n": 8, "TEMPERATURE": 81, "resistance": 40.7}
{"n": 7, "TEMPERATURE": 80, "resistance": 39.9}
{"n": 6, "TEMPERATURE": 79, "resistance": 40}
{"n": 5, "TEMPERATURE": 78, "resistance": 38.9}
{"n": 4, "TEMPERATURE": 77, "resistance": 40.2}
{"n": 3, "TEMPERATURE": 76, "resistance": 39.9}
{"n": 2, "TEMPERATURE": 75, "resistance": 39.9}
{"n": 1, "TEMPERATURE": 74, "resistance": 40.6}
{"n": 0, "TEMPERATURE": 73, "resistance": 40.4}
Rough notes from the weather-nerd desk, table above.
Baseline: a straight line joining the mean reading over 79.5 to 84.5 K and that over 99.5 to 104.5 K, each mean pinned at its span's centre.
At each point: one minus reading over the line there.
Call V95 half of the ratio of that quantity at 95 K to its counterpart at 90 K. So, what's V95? -1.3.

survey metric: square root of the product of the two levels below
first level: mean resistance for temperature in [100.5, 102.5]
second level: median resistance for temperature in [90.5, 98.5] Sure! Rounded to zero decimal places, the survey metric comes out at 27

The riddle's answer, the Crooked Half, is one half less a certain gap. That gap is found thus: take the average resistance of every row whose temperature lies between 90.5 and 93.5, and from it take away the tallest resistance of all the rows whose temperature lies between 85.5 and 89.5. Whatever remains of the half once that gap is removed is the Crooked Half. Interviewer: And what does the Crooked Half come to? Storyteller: 7.7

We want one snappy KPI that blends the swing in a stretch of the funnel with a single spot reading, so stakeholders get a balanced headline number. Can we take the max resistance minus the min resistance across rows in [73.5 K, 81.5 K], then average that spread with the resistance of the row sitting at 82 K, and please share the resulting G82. 21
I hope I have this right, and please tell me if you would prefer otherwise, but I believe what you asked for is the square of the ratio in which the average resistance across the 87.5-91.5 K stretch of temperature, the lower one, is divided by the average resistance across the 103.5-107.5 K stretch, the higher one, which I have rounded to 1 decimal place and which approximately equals 1.4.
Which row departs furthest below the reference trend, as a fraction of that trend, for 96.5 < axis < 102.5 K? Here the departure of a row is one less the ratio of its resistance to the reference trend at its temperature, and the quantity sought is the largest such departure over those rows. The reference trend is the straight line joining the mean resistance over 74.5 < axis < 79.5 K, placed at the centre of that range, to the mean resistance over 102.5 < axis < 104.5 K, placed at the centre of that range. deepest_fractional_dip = 0.21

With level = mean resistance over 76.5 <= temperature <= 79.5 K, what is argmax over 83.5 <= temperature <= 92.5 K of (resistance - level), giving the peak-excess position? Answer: 84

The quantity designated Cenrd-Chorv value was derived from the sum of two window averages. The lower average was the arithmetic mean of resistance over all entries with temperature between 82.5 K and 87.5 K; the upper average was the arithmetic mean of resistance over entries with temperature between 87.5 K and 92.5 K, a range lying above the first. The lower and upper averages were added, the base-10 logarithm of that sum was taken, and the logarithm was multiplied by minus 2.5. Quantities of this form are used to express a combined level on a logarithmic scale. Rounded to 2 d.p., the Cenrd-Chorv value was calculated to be -4.70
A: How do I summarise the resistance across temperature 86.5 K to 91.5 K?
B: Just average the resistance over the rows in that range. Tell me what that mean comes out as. 37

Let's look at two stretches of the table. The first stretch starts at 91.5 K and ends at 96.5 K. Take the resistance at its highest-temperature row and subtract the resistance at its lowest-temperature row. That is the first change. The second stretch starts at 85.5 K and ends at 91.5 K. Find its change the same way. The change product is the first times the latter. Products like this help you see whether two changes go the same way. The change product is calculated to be 34.2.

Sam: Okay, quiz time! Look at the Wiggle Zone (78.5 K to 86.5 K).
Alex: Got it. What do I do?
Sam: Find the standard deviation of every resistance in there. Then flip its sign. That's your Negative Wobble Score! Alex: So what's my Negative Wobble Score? -0.4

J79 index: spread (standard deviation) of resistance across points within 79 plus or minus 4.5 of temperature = 0.6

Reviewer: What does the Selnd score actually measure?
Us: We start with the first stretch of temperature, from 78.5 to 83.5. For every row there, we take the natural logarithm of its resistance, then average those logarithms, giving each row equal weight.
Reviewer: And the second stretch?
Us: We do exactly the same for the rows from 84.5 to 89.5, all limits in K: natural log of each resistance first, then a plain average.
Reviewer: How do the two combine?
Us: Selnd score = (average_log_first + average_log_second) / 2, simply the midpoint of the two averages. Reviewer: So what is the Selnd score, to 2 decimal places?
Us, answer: 3.68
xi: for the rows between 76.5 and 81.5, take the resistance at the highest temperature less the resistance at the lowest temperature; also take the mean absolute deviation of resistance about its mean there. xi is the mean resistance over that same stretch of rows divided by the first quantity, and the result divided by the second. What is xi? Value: 185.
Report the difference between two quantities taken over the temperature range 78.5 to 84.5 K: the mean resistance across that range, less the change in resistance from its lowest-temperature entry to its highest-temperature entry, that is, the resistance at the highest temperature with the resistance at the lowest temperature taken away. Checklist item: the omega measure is 40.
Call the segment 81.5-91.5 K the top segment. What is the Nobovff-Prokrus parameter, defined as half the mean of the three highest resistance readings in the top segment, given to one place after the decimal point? 20.4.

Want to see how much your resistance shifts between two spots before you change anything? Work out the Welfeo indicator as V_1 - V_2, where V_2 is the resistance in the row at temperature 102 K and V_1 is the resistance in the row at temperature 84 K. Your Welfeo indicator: 15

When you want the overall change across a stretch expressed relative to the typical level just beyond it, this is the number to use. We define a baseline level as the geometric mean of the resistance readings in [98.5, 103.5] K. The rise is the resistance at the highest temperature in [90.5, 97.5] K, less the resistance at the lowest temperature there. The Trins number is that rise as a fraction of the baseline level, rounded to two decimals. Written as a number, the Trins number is -0.31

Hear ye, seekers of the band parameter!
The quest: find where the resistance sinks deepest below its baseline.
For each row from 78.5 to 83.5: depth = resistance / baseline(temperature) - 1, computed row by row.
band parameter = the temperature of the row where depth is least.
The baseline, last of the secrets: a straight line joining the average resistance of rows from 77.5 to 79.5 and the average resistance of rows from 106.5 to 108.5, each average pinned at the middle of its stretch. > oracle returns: 79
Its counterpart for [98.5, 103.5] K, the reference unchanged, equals 99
